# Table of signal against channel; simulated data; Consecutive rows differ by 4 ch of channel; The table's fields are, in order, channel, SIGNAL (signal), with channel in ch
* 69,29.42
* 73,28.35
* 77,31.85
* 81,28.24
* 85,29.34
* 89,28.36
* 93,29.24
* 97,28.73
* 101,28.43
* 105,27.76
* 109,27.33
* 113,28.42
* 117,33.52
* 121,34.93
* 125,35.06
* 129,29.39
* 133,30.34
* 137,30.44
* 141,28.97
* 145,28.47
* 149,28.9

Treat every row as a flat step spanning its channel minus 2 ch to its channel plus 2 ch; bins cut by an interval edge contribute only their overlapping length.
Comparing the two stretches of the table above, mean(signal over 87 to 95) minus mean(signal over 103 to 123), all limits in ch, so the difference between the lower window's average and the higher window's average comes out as -1.6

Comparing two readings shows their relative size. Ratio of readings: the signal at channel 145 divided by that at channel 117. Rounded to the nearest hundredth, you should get 0.85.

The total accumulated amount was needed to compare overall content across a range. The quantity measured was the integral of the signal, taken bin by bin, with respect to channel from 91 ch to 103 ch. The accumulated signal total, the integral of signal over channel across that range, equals 346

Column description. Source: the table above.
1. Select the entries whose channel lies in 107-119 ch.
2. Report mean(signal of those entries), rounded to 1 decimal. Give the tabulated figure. 29.8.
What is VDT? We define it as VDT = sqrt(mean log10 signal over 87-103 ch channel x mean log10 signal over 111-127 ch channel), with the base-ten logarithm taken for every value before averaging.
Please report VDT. 1.49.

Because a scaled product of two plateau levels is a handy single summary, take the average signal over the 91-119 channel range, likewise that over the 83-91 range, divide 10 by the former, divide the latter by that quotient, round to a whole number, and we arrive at 84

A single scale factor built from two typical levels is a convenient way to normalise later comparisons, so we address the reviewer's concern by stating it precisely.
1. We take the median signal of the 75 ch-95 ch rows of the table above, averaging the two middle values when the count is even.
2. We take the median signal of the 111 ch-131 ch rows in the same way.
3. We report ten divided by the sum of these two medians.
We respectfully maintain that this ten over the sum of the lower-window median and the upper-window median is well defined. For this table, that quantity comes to 0.159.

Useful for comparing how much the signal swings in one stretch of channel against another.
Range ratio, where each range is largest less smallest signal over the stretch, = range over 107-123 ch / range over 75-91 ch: 2.1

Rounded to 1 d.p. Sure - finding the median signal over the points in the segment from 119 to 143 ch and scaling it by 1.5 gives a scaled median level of 45.6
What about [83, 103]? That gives 43.1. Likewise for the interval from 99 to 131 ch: 43.4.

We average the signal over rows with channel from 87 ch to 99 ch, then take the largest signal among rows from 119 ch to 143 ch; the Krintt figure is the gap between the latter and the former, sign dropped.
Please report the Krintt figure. 6.28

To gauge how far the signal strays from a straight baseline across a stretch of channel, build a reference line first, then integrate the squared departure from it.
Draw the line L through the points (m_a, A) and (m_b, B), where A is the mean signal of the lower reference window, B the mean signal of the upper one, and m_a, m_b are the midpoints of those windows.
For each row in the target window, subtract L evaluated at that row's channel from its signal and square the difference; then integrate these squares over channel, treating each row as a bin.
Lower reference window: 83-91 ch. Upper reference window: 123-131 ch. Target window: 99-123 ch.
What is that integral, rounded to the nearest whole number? 170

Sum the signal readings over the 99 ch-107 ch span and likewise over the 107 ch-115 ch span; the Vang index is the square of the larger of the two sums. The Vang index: 3157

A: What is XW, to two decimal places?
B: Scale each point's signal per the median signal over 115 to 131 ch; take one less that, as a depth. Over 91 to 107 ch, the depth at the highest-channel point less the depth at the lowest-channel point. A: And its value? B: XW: 0.04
